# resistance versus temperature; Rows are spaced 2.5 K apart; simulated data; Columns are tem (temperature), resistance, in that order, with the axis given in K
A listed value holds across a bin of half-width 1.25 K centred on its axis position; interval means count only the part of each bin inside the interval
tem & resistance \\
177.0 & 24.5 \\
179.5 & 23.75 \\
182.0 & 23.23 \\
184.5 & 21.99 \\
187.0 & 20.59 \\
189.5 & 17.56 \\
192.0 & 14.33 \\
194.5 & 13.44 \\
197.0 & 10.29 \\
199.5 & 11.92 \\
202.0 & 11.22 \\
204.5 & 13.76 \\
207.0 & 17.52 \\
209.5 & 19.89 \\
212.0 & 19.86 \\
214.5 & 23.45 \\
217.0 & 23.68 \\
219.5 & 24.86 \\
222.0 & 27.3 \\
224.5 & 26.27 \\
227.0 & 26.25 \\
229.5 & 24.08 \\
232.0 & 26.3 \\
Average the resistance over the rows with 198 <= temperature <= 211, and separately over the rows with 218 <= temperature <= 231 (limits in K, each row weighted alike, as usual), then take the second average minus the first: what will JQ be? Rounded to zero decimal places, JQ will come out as 11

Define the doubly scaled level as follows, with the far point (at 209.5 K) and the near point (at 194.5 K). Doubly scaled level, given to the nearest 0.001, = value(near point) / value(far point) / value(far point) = 0.034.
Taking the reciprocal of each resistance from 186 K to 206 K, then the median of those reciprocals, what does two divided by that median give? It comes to 27.2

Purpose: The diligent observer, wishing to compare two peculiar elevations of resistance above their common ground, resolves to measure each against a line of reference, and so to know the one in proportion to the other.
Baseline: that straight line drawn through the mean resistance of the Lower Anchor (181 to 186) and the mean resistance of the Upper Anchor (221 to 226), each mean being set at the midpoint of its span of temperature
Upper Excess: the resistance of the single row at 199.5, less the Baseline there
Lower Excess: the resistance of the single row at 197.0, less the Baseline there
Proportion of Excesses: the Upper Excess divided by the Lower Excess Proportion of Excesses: 0.9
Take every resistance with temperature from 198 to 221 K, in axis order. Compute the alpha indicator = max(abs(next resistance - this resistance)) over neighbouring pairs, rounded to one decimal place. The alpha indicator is 3.8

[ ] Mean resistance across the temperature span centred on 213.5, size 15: 22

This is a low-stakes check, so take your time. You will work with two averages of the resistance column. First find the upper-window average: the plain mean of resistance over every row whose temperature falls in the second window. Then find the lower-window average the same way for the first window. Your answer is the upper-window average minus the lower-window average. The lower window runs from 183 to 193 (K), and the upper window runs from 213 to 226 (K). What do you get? 6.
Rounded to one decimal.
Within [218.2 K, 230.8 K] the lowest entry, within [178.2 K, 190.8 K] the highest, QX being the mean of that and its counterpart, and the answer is 23.9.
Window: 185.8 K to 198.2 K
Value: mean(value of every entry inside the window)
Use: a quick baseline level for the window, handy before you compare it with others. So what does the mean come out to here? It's 15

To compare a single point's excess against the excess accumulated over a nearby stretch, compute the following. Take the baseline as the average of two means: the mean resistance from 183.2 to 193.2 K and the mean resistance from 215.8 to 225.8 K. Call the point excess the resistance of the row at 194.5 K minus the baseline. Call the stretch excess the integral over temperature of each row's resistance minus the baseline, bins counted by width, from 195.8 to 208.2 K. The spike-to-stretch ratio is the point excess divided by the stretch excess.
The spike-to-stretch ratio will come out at 0.08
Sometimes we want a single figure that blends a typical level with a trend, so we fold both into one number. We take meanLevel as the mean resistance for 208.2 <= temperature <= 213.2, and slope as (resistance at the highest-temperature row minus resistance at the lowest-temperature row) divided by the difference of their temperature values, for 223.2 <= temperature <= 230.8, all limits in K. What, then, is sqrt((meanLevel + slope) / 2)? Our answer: 3.1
